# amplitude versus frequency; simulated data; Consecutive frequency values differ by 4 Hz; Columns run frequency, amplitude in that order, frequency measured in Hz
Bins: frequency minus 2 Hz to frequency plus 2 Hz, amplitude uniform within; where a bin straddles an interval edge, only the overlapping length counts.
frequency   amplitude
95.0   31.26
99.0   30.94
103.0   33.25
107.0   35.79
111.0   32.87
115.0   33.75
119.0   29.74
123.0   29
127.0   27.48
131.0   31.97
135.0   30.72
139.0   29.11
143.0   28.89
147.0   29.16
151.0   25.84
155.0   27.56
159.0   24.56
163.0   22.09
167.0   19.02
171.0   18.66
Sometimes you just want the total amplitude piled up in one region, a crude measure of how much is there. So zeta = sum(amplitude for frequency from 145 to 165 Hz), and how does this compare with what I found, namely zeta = 129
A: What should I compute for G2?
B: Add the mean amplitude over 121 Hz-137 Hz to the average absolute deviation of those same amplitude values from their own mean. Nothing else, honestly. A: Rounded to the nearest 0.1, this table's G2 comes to 31.3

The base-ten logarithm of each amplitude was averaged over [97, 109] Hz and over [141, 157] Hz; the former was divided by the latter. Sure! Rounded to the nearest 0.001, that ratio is 1.054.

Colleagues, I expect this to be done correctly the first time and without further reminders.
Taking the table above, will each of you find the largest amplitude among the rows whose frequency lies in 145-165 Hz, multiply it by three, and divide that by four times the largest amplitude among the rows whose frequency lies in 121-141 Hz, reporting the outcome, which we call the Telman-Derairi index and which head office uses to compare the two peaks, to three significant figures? 0.684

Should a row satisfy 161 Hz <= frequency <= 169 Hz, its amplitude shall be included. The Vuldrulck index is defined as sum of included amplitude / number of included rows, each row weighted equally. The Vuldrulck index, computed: 20.6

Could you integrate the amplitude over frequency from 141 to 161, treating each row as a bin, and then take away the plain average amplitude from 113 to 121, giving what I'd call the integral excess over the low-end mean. 512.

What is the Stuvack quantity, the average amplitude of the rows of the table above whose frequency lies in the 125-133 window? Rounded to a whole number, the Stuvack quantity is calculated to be 30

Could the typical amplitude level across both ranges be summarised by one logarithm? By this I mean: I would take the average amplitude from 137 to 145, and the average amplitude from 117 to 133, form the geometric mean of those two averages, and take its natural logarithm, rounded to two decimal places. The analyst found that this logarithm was 3.38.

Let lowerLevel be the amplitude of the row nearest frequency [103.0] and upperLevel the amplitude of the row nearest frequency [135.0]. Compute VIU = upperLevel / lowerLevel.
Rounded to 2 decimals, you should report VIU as 0.92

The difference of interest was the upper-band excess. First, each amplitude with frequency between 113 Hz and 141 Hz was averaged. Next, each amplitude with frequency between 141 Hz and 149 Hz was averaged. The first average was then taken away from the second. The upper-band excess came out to -1.2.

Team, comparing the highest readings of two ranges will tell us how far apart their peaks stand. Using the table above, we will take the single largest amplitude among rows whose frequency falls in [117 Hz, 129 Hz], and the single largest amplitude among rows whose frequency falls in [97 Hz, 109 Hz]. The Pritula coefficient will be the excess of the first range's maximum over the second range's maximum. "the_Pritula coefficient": -6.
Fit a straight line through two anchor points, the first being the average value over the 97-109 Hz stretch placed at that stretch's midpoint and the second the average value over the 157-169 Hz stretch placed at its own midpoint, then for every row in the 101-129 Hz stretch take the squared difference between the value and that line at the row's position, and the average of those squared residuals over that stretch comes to 3.0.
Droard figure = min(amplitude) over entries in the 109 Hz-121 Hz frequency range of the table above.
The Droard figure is 29.74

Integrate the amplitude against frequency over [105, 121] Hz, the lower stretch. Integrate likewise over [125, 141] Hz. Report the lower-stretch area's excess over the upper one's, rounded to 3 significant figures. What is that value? 51.5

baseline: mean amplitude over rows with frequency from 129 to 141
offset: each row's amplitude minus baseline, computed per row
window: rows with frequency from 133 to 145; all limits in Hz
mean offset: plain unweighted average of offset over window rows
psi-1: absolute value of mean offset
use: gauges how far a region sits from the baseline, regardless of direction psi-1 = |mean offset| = 1.0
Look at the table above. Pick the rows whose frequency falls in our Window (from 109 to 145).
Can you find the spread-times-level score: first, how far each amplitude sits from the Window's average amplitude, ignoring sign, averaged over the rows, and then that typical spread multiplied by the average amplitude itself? 52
